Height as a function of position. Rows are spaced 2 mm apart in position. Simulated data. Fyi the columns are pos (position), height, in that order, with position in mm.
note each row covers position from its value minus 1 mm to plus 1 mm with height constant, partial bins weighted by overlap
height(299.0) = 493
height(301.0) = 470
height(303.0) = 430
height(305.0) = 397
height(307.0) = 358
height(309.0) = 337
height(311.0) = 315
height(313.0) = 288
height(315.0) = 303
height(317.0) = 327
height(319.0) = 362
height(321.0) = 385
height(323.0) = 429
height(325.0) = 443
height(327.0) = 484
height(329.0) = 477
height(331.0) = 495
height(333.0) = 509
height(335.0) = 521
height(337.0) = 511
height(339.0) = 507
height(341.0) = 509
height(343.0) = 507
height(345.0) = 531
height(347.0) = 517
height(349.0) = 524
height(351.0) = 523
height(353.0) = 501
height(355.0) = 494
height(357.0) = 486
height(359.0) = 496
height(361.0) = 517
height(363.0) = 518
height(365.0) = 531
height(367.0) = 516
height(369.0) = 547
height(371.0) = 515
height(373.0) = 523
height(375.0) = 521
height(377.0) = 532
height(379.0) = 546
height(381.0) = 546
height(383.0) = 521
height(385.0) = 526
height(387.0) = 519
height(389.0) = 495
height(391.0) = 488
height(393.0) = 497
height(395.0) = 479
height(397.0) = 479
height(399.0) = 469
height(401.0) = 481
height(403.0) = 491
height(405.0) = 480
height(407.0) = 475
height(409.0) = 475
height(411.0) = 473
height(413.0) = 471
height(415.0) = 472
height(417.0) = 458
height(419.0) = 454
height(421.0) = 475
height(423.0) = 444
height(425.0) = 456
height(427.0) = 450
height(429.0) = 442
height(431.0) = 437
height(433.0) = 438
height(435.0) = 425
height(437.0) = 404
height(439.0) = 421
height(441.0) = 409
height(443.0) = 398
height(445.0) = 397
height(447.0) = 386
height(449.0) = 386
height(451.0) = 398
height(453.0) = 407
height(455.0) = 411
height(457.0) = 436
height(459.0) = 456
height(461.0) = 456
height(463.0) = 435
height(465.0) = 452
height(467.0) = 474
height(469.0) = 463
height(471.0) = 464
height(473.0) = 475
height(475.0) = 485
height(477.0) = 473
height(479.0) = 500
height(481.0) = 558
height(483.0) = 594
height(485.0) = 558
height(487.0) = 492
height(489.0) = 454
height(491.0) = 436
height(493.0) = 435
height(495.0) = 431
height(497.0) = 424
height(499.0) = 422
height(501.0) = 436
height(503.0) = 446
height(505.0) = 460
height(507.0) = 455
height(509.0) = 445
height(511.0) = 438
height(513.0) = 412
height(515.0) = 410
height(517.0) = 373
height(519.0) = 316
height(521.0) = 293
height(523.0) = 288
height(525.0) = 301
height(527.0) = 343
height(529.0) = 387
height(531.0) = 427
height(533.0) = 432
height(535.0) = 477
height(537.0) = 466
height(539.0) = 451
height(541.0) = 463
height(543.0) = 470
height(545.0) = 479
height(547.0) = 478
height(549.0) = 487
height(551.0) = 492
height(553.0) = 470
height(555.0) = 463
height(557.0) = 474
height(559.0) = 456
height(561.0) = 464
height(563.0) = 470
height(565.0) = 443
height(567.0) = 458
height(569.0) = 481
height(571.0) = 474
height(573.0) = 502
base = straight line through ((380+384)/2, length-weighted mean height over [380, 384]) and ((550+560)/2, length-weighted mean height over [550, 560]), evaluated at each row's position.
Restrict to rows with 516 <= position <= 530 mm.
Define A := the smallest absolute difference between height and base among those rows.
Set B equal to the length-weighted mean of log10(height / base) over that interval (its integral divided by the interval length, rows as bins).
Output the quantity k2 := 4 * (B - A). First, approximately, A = 93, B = -0.169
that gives -374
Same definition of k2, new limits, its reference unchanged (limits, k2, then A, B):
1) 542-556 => -7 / 2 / 0.003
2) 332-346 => -64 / 16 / -0.029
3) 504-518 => -116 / 29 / -0.057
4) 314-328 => -278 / 69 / -0.158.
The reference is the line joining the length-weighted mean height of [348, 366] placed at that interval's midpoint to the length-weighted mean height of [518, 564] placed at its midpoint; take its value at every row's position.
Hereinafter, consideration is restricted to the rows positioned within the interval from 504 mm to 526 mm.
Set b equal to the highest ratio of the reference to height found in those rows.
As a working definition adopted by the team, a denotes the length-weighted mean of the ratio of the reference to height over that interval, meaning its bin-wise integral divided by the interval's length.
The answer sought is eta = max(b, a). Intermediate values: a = 1.19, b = 1.51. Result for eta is 1.51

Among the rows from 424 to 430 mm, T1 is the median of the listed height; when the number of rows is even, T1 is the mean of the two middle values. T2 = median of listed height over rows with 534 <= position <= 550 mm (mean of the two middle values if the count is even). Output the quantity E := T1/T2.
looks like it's 1.0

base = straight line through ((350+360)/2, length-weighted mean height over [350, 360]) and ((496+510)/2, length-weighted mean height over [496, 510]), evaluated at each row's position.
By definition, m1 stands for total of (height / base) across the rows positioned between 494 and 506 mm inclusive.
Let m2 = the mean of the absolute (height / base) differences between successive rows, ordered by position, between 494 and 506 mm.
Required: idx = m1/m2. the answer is 273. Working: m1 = 6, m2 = 0.022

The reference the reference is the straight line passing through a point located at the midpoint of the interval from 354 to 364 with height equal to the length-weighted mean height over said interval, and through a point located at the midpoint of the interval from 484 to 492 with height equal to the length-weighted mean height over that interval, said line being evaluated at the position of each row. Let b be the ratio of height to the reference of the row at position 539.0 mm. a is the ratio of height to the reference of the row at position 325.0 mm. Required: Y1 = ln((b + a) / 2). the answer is -0.10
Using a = 0.87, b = 0.94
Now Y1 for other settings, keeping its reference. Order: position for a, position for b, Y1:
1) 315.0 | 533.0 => -0.29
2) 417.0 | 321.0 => -0.17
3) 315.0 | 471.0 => -0.26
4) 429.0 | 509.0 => -0.09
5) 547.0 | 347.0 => 0.01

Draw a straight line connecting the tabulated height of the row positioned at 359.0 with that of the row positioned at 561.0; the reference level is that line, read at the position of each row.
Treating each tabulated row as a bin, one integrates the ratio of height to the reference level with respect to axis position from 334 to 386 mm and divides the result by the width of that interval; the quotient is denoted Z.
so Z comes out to 1.05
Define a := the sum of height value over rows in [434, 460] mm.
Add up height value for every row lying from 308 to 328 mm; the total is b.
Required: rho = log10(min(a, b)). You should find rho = 3.57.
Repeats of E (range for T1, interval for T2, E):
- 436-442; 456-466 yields 0.9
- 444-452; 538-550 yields 0.8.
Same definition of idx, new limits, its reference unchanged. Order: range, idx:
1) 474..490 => 106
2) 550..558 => 146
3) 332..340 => 244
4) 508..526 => 158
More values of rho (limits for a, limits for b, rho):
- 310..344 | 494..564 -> 3.87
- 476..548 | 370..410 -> 4.00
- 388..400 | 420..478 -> 3.46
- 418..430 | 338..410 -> 3.43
